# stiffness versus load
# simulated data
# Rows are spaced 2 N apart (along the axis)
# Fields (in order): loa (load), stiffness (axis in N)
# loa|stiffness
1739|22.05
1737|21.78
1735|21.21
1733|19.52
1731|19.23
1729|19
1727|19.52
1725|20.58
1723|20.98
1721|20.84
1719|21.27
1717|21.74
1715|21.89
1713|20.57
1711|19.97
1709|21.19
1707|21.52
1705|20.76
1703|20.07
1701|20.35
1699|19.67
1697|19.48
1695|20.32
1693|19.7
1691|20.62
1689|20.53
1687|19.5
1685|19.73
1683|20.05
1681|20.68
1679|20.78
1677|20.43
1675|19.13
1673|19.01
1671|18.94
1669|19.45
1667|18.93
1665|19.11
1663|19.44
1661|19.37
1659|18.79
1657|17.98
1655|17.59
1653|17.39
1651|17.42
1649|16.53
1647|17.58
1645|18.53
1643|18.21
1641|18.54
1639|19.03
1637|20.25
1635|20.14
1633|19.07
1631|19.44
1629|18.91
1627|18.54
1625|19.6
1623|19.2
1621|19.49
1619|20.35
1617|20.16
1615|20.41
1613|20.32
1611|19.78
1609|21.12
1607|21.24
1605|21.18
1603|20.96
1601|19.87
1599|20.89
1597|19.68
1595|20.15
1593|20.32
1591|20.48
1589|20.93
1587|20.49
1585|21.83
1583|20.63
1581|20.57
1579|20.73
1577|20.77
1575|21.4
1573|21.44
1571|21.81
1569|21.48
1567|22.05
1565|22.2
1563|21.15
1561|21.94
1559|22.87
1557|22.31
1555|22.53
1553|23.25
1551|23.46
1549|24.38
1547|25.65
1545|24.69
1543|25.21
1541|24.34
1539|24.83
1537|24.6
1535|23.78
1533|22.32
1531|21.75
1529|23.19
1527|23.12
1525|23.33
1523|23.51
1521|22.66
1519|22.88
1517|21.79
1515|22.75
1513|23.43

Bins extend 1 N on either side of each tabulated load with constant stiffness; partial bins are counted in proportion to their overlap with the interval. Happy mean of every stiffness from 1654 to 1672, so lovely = 18.8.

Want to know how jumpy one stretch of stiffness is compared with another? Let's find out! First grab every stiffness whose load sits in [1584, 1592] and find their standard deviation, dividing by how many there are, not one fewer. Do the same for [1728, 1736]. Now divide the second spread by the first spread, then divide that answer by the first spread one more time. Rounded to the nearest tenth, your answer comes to 2.9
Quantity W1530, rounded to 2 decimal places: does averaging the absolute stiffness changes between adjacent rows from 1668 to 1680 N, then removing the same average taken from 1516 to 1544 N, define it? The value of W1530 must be -0.18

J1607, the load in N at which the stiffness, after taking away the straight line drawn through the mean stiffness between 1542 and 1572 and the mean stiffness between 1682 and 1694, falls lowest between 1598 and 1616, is 1601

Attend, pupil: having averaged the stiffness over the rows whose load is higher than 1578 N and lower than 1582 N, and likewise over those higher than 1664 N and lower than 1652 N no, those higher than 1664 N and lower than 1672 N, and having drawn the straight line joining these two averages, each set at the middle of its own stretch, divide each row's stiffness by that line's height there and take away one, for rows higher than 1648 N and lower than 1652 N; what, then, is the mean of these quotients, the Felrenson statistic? -0.13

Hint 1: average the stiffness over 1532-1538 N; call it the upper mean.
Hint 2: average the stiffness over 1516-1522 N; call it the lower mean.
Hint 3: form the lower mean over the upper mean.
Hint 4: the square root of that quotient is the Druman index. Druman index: 0.98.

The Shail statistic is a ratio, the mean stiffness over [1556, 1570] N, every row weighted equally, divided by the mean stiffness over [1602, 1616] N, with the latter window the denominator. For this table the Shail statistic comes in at 1.06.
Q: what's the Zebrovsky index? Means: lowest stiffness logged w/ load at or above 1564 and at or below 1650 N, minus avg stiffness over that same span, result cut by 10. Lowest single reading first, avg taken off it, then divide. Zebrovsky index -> -0.36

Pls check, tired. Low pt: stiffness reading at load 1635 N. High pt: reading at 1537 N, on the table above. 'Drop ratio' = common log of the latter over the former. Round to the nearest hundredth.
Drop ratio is 0.09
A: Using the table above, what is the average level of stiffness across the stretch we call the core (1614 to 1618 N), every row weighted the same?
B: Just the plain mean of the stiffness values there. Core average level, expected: 20.3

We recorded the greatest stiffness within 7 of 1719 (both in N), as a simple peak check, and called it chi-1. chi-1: 21.89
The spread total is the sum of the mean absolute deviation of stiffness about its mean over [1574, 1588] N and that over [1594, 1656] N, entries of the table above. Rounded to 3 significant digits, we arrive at 1.41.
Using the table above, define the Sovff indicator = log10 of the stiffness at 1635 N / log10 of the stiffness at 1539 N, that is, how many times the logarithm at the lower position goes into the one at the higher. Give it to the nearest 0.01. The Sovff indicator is 0.93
